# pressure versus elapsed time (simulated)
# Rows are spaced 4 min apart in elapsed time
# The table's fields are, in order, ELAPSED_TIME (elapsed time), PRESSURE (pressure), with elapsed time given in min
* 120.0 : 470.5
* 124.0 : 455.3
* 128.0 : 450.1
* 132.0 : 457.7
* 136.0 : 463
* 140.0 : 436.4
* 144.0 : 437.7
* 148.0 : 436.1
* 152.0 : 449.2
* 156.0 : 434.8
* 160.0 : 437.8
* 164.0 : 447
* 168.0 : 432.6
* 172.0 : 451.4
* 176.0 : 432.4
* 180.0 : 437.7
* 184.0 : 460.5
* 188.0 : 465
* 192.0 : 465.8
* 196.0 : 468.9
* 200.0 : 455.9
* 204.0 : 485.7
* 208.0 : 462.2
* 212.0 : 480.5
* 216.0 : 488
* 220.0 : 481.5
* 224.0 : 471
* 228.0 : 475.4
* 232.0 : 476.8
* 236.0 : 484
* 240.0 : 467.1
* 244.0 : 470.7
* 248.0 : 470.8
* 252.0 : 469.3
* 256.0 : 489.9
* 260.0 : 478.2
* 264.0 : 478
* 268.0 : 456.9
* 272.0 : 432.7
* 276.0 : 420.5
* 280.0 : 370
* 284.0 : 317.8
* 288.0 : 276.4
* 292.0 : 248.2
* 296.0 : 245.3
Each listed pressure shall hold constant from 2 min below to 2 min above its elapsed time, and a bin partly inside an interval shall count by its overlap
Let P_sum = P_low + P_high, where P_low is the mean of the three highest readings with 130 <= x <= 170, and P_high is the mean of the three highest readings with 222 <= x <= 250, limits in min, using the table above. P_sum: 935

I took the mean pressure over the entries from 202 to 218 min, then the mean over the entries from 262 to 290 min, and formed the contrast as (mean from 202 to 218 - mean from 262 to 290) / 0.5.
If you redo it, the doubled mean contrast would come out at 172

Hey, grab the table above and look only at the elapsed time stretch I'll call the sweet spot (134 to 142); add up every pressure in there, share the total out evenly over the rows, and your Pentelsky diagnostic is 450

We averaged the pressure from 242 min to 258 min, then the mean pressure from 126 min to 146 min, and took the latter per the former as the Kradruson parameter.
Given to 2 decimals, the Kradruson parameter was 0.94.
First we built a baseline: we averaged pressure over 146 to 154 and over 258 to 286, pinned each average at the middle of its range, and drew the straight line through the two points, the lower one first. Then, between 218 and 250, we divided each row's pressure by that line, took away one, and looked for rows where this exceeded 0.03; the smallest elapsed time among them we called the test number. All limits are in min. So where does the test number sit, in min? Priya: 220.0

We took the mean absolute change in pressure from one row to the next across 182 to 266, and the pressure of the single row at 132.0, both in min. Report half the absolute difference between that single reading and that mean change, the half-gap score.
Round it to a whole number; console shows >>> 224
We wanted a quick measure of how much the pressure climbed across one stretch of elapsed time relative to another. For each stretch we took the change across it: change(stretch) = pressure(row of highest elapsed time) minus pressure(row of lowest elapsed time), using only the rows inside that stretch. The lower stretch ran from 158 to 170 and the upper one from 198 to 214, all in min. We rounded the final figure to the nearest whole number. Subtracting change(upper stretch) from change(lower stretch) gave -30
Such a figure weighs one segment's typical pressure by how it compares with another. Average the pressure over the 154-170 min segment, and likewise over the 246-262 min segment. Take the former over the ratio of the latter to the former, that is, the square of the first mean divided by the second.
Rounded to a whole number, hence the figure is 402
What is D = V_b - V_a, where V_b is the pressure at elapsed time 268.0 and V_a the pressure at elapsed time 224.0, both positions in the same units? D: -14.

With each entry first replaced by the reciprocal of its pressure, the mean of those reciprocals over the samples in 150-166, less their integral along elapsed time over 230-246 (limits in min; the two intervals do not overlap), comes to -0.031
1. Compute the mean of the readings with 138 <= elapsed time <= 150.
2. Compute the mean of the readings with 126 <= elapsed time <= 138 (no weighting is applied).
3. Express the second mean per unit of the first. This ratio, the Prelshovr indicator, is 1.046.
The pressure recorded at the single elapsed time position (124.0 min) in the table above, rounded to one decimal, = 455.3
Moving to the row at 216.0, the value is 488.0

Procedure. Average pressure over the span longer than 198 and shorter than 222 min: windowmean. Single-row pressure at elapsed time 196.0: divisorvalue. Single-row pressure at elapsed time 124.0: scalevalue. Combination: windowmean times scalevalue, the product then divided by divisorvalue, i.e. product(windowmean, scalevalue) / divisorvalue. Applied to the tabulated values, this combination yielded 462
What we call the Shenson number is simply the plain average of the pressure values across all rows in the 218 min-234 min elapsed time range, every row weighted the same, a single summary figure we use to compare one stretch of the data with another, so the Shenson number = 476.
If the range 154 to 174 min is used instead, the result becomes 441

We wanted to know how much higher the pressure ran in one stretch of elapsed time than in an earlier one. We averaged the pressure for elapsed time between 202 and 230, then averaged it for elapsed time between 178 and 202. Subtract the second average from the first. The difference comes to 19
